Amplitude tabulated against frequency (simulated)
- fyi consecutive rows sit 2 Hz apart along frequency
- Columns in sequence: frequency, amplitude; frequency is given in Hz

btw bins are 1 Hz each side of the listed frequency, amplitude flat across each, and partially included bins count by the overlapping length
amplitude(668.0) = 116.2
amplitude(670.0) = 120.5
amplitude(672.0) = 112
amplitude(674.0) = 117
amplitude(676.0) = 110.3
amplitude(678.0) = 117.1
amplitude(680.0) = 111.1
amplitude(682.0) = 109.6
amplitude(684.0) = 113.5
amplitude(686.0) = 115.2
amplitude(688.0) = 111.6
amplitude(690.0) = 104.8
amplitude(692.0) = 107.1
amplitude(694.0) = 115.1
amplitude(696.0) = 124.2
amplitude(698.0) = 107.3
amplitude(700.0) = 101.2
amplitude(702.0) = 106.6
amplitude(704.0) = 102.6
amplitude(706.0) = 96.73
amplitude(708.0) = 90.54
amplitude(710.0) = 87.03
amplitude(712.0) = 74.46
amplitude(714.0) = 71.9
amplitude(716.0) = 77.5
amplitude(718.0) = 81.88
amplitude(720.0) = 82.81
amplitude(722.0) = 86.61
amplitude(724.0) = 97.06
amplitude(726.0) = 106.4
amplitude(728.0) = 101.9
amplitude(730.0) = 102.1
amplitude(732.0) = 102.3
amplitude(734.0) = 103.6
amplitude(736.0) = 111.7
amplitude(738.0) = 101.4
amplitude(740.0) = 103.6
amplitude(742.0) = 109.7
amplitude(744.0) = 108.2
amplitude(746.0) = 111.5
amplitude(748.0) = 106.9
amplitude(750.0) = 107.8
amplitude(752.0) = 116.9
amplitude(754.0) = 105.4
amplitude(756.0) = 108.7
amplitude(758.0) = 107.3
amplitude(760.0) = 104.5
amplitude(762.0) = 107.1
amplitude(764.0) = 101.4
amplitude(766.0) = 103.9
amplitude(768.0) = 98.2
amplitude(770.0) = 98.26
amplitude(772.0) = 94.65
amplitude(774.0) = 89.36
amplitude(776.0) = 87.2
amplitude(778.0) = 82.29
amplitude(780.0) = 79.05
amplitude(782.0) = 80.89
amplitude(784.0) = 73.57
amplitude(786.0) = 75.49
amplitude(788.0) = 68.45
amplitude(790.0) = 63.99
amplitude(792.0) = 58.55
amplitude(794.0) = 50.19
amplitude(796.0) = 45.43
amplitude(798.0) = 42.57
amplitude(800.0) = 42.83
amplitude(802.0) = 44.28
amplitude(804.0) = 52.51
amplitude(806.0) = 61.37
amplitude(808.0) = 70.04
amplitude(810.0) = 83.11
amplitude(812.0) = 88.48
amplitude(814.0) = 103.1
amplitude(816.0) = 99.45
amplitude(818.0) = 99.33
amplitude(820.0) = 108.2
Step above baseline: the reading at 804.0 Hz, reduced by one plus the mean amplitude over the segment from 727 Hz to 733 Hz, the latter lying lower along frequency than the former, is -51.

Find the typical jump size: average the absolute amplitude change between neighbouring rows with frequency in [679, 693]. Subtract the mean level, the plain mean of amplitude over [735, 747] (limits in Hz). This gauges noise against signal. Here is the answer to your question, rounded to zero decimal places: -104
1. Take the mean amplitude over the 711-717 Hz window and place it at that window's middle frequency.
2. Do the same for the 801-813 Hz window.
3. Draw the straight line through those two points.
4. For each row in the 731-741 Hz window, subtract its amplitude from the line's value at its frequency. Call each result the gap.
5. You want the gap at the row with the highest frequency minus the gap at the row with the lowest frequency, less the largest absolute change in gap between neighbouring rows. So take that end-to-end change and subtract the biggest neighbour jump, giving -12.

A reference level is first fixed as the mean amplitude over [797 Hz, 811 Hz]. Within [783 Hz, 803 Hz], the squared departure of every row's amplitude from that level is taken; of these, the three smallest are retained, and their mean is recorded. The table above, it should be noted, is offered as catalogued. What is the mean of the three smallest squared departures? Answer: 33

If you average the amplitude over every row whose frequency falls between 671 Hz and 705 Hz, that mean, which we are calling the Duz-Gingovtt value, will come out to 111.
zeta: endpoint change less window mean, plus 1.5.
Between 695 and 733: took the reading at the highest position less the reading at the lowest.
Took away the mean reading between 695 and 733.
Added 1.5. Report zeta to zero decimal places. -115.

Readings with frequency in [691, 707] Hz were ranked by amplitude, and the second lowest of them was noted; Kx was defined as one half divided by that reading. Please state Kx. 0.0049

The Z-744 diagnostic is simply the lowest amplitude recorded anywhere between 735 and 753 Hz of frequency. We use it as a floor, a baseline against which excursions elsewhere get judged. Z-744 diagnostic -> 101.4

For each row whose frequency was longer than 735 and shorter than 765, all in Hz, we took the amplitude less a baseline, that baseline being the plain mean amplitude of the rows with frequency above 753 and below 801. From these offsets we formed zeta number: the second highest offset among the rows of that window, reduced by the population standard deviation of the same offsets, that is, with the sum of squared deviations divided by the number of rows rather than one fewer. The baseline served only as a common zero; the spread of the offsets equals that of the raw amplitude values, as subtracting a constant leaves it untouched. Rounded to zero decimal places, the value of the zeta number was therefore 26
